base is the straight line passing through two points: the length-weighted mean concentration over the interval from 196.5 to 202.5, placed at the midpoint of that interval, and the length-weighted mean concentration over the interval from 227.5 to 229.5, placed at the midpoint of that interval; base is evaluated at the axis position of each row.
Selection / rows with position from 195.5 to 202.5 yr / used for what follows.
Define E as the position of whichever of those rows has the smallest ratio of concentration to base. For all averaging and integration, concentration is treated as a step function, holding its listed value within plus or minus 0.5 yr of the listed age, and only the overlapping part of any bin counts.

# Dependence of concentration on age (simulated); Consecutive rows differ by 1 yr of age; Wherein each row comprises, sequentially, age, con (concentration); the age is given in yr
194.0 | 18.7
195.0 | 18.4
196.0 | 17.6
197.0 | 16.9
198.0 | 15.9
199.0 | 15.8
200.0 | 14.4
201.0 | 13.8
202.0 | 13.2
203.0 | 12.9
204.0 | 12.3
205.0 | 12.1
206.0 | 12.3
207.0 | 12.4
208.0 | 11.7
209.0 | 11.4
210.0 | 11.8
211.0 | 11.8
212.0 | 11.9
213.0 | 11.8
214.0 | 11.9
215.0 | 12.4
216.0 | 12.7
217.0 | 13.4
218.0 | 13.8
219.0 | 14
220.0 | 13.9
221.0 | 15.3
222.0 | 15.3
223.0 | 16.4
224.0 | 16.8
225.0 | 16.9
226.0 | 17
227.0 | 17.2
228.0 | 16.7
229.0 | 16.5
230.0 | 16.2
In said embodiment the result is 202.0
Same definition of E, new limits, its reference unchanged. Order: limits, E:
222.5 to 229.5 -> 229.0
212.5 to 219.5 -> 213.0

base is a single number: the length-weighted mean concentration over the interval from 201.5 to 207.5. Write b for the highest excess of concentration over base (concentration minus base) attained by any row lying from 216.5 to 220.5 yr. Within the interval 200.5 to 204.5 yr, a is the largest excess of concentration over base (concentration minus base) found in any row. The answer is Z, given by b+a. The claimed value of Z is 2.7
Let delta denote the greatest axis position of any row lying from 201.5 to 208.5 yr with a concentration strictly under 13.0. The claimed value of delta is 208.0 yr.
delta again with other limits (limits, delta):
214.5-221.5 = 216.0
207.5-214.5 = 214.0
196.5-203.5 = 203.0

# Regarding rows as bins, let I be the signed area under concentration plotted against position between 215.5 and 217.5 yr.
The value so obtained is 26.1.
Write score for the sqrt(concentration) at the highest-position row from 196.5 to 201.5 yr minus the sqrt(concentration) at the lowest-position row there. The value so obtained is -0.40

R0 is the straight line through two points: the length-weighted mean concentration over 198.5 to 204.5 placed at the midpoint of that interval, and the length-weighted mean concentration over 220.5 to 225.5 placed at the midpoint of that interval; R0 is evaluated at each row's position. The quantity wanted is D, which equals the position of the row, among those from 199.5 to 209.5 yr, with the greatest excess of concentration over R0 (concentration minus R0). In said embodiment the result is 200.0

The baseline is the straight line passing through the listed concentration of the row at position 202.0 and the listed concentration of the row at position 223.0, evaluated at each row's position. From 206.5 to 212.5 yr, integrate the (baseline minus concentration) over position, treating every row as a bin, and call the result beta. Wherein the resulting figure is 15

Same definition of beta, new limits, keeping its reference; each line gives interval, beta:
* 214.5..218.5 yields 9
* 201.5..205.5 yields 3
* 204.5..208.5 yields 7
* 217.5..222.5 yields 7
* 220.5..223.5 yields 2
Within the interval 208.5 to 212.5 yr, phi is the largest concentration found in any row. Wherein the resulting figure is 11.9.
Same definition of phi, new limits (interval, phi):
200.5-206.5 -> 13.8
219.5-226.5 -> 17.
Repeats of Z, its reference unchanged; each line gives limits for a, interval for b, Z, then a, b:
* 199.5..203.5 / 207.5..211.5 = 1.1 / 1.9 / -0.7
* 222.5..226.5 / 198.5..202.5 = 7.7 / 4.5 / 3.3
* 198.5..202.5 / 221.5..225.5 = 7.6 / 3.3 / 4.4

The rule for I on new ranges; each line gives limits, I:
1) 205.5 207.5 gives 24.7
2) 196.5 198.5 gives 32.8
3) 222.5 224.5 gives 33.2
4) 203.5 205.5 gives 24.4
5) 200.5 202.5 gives 27.0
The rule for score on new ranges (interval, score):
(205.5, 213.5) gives -0.07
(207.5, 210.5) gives 0.01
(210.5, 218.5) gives 0.28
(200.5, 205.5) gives -0.24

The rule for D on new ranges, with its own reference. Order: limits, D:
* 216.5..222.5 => 221.0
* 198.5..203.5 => 199.0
